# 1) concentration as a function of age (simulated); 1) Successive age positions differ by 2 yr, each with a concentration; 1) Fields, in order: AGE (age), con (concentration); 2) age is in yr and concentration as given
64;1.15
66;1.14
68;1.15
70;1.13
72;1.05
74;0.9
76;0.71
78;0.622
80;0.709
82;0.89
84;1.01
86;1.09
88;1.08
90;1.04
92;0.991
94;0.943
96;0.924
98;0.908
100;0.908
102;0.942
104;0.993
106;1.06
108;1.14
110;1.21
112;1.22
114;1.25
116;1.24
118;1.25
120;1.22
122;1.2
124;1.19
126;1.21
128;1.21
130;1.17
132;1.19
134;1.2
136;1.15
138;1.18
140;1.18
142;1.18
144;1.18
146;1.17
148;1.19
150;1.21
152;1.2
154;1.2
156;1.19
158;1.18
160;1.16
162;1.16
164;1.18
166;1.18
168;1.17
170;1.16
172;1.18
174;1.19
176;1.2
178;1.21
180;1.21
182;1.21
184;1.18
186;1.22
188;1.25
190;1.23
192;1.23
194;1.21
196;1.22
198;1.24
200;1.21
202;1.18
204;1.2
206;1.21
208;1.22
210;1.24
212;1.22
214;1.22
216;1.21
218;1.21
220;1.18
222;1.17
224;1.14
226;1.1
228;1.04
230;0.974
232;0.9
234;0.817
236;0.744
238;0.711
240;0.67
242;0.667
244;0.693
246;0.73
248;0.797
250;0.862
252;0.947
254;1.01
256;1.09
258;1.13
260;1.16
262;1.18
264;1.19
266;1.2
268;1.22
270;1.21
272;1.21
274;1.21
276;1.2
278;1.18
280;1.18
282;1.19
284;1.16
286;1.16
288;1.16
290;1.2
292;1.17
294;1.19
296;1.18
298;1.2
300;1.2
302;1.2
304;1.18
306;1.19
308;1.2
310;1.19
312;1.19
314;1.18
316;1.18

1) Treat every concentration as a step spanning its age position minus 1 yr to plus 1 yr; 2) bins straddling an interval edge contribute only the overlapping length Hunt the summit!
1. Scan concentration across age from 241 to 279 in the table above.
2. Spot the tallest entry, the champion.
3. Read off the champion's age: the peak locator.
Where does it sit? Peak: 268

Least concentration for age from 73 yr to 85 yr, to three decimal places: 0.622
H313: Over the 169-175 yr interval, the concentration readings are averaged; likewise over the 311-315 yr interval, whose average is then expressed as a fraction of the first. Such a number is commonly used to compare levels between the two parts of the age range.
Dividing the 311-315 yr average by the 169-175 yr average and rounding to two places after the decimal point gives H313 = 1.01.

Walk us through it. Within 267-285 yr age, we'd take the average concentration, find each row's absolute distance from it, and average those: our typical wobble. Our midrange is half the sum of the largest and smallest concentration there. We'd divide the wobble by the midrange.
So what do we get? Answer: 0.013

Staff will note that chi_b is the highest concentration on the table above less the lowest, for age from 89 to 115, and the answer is 0.34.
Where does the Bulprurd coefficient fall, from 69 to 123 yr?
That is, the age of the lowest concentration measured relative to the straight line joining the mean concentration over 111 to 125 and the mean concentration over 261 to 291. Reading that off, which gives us 78 yr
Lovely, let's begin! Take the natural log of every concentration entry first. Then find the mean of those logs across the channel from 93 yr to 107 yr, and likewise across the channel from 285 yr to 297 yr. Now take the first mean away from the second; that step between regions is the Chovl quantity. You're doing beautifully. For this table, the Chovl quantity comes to 0.21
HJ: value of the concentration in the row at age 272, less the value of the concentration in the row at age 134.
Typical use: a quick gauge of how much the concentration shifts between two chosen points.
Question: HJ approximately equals 0.010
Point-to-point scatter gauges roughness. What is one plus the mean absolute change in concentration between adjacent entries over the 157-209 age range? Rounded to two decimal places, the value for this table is 1.02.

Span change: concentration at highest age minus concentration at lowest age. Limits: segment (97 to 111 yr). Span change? 0.30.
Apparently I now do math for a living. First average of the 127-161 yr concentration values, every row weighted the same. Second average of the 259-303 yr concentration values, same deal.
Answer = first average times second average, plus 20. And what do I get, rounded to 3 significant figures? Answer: 21.4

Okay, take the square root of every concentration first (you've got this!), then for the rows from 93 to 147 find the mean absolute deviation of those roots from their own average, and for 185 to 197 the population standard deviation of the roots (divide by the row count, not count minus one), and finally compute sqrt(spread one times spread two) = 0.016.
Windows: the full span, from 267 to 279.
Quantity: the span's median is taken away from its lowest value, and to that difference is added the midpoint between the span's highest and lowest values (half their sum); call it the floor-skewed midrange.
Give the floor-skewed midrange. 1.17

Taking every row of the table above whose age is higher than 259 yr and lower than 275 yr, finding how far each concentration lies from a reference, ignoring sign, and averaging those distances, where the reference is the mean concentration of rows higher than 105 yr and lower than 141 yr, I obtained 0.017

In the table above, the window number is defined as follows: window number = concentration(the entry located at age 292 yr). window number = 1.17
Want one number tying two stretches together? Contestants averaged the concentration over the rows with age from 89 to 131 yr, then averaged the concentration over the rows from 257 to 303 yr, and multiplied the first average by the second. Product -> 1.31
